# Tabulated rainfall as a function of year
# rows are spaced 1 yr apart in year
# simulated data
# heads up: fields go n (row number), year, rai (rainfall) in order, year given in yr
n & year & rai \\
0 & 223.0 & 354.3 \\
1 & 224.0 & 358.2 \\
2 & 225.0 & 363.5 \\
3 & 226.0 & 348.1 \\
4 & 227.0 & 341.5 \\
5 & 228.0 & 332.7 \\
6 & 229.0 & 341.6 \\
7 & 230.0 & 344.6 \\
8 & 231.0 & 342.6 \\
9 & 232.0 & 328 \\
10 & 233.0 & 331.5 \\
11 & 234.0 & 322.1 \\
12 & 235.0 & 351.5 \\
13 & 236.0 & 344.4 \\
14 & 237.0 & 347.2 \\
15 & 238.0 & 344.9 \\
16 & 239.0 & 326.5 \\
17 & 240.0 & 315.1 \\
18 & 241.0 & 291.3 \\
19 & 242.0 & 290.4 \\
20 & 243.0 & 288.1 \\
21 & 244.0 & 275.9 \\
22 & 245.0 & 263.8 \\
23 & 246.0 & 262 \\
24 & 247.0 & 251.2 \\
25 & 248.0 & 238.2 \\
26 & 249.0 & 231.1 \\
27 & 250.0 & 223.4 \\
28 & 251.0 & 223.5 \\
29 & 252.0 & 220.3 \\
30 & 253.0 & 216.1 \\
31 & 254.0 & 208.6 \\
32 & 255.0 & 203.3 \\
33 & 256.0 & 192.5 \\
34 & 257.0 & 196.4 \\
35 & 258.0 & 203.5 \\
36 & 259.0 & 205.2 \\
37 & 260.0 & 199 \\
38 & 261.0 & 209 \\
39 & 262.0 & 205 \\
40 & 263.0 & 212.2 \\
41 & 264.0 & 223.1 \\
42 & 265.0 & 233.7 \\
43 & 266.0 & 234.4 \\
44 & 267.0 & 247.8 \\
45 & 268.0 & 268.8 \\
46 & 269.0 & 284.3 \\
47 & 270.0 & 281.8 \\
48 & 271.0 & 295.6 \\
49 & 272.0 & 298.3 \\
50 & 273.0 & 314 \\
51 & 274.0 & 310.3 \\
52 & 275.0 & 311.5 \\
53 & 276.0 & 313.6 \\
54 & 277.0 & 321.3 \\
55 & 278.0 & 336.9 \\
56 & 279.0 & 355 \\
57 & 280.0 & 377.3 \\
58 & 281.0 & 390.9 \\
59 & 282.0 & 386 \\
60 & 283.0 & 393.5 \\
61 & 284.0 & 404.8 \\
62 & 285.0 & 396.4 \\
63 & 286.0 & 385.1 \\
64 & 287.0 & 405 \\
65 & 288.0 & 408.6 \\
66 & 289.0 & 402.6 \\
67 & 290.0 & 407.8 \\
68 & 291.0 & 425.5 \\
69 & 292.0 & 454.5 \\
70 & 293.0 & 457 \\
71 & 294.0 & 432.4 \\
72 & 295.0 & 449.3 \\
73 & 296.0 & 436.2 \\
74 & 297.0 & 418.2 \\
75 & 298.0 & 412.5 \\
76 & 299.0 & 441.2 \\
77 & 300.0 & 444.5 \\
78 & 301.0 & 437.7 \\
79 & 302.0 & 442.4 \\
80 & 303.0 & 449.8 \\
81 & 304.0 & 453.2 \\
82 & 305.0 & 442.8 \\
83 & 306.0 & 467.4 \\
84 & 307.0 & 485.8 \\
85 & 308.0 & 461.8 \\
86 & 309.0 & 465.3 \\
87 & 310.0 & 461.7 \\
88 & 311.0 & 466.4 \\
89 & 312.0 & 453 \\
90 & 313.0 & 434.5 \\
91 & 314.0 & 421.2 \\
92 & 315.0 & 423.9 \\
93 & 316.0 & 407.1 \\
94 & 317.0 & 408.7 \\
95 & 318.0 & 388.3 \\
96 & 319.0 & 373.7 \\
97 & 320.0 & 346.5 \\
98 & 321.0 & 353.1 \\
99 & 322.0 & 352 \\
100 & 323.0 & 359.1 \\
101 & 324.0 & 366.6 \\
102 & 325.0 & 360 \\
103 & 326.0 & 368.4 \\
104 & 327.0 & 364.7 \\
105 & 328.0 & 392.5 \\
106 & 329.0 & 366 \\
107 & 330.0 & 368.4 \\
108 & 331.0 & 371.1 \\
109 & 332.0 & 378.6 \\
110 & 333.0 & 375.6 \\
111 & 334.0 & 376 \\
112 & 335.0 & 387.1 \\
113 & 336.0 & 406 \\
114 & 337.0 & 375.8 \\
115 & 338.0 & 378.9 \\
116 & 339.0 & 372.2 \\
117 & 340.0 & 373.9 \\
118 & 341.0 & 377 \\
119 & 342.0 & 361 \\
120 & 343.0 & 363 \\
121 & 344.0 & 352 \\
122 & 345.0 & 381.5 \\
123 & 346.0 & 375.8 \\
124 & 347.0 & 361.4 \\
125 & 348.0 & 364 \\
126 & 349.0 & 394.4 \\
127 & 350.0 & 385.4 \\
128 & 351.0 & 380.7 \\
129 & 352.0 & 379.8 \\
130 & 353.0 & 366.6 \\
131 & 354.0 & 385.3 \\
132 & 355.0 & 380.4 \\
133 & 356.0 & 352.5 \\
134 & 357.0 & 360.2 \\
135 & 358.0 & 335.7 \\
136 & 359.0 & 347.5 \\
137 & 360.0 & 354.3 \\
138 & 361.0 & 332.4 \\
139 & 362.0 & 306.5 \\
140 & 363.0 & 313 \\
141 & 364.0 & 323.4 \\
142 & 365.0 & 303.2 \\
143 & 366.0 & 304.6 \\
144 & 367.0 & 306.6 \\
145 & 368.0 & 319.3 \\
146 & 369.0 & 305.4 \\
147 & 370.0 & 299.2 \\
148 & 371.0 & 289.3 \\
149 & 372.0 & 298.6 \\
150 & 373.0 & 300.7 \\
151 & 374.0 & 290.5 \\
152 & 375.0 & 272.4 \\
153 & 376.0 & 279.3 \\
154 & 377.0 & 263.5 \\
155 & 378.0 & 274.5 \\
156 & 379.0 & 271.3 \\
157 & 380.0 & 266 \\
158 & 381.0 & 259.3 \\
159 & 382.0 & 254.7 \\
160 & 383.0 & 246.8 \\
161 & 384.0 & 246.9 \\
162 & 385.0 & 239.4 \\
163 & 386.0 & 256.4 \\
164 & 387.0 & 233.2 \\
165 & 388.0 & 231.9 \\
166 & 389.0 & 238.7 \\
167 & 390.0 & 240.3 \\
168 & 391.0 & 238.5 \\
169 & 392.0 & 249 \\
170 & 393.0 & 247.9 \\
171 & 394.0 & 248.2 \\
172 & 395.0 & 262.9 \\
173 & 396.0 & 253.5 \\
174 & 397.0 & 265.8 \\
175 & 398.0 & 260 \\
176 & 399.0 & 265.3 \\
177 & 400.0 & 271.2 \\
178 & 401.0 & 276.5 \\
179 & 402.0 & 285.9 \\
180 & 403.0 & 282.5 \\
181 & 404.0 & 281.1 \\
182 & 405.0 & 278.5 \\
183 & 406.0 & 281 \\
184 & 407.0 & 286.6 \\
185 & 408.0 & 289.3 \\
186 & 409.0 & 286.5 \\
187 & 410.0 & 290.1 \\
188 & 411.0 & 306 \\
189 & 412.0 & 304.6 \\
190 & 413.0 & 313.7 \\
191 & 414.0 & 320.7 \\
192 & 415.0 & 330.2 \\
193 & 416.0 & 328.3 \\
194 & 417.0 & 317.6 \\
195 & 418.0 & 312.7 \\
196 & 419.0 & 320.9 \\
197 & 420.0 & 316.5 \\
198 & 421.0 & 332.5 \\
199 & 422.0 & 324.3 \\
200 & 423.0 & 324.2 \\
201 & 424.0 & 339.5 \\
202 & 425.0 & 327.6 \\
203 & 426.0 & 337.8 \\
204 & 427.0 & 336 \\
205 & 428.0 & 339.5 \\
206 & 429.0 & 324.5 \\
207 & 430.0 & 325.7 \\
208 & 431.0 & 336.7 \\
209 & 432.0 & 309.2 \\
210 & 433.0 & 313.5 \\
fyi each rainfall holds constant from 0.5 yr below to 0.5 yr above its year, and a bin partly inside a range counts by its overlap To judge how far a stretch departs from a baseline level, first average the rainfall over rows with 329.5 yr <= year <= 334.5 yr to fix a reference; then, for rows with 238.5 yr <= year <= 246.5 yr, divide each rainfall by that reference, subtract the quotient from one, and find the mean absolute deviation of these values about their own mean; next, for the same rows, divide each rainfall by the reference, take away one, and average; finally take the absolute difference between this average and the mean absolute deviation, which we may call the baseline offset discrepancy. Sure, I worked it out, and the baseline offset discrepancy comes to 0.27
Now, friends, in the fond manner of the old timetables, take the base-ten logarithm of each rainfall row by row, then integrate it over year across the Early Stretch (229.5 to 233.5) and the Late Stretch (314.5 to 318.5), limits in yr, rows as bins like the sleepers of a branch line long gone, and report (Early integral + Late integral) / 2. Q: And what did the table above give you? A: 10.3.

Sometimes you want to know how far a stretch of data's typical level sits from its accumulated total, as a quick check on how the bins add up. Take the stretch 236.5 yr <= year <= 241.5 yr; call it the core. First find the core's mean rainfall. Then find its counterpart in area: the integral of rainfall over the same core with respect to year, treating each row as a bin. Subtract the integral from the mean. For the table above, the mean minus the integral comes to -1300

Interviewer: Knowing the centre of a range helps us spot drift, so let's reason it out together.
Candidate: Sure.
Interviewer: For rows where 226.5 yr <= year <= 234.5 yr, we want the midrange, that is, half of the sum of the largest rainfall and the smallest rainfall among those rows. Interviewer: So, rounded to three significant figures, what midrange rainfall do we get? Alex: 333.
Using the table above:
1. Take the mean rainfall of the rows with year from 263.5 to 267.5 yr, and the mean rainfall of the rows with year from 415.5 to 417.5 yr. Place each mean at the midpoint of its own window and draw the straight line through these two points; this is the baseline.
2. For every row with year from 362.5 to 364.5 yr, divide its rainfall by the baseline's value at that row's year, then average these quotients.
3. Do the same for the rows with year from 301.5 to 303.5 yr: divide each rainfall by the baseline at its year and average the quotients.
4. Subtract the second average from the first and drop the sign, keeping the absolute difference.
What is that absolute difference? 0.65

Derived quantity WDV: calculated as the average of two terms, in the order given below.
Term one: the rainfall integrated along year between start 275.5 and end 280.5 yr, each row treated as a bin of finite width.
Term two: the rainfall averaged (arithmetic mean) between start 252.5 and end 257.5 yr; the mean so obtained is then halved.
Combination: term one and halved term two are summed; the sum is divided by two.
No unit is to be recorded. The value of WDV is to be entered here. 903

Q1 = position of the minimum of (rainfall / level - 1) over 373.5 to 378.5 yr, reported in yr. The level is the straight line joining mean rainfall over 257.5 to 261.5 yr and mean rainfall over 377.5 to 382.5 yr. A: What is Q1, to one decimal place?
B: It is 377.0 yr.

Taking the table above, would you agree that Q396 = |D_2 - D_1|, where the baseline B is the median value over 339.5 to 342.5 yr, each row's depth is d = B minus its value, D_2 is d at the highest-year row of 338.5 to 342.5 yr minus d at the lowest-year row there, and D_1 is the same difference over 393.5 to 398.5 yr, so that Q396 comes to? 23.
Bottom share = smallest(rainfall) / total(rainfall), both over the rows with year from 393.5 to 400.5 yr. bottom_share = 0.1359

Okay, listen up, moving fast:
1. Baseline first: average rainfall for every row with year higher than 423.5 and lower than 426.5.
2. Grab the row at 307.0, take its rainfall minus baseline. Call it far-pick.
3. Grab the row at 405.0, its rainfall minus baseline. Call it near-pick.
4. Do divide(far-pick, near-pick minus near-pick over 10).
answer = -3.0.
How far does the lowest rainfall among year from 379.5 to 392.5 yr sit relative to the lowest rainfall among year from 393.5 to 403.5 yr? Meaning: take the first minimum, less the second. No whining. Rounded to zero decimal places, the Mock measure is -16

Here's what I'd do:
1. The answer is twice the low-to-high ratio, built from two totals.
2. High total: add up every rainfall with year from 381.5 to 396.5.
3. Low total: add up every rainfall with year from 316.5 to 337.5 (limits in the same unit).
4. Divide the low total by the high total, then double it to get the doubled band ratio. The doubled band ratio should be 4.3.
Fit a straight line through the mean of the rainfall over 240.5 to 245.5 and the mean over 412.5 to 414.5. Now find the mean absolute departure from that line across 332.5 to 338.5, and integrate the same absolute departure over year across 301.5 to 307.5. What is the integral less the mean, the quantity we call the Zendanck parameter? 891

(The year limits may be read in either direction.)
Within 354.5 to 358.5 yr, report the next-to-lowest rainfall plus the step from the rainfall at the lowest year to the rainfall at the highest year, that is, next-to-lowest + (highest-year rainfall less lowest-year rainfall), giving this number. 308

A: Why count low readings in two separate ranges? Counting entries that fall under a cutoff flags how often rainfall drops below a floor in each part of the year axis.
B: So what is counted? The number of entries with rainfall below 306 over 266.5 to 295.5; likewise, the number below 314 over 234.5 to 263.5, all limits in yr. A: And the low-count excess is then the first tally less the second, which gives -17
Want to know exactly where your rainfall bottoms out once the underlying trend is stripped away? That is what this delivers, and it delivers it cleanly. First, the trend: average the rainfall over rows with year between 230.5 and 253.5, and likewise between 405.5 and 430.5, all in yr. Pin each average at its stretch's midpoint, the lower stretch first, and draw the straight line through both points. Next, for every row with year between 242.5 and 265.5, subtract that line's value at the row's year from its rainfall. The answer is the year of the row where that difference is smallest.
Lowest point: 256.0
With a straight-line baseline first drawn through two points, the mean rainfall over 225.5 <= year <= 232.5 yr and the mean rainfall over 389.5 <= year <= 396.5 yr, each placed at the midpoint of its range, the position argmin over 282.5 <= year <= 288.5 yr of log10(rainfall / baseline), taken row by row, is 286.0 yr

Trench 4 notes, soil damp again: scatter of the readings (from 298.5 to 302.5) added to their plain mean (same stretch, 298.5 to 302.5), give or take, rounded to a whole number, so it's 444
